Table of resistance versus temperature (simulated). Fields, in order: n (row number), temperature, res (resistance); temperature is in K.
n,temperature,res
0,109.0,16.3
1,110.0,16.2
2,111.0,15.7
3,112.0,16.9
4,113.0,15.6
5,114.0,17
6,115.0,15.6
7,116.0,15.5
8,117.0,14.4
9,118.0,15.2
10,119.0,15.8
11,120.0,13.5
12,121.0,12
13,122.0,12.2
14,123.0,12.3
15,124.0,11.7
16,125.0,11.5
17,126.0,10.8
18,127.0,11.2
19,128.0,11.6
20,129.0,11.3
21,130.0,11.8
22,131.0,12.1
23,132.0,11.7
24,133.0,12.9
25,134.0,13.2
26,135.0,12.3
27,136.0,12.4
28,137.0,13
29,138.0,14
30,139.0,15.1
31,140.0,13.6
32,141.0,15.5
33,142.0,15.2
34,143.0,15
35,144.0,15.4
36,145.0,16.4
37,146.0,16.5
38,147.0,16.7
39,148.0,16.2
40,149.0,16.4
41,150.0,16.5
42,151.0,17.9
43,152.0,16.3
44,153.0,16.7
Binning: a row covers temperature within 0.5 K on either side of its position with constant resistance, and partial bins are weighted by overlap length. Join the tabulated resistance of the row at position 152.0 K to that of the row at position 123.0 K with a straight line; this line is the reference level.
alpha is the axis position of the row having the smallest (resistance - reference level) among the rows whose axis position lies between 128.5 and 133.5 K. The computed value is 132.0 K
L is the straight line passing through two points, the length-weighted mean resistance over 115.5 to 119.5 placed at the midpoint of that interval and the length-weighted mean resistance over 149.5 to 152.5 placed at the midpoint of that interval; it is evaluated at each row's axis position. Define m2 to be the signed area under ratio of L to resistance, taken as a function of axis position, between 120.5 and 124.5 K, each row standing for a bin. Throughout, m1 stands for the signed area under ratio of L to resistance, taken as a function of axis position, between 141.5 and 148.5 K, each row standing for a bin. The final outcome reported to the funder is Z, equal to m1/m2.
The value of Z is 1.42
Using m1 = 7.3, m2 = 5.1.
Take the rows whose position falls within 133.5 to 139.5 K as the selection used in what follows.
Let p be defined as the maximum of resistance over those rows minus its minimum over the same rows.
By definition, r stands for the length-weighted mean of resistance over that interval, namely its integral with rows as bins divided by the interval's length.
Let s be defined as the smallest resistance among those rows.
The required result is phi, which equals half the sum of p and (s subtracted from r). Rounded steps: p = 2.8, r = 13.3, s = 12.3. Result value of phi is 1.9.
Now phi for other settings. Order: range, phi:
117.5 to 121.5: 3.0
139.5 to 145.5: 2.2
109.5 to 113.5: 0.9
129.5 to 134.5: 1.1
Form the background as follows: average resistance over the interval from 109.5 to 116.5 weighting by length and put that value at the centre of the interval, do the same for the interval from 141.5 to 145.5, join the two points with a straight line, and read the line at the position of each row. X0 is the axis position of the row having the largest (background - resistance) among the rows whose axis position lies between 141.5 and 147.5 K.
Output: 143.0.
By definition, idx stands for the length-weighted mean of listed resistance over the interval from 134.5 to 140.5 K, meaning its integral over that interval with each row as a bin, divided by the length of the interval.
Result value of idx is 13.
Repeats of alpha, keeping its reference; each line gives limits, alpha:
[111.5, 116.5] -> 116.0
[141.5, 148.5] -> 143.0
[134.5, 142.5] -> 136.0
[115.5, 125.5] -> 125.0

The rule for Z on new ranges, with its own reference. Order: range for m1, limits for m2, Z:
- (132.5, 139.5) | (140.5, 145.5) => 1.61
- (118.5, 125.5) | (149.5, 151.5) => 4.38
